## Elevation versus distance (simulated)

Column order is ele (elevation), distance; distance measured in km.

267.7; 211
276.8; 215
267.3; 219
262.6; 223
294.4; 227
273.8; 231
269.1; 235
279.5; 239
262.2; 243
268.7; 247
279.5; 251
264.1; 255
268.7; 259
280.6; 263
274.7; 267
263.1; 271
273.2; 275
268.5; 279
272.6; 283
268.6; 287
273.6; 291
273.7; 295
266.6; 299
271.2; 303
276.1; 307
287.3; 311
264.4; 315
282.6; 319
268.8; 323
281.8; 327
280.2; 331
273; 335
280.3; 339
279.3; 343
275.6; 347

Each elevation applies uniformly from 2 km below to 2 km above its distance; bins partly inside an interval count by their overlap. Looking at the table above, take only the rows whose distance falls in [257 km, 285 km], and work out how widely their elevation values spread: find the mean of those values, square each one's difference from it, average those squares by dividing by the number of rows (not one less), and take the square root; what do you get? 5.1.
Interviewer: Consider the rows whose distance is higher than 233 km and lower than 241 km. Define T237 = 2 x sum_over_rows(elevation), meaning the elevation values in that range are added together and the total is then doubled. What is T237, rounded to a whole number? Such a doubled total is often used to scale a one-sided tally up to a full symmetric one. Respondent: 1097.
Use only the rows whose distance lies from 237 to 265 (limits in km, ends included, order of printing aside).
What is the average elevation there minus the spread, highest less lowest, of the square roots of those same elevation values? 271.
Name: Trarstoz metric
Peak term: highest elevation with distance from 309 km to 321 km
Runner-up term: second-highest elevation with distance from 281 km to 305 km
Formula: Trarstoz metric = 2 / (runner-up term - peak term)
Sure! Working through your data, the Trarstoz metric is -0.15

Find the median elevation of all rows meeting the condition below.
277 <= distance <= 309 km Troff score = 272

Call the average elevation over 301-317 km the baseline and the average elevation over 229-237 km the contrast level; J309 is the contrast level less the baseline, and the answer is -3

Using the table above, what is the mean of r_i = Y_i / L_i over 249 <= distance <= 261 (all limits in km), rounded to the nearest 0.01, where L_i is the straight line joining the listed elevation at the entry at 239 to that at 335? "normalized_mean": 0.97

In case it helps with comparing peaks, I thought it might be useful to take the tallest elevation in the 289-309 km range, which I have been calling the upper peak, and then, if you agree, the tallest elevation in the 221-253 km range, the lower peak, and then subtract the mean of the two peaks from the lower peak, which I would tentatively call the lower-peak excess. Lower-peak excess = 9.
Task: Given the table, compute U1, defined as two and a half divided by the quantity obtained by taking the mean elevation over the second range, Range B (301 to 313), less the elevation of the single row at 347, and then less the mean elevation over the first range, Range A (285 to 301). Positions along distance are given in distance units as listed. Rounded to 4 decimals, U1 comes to -0.0093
